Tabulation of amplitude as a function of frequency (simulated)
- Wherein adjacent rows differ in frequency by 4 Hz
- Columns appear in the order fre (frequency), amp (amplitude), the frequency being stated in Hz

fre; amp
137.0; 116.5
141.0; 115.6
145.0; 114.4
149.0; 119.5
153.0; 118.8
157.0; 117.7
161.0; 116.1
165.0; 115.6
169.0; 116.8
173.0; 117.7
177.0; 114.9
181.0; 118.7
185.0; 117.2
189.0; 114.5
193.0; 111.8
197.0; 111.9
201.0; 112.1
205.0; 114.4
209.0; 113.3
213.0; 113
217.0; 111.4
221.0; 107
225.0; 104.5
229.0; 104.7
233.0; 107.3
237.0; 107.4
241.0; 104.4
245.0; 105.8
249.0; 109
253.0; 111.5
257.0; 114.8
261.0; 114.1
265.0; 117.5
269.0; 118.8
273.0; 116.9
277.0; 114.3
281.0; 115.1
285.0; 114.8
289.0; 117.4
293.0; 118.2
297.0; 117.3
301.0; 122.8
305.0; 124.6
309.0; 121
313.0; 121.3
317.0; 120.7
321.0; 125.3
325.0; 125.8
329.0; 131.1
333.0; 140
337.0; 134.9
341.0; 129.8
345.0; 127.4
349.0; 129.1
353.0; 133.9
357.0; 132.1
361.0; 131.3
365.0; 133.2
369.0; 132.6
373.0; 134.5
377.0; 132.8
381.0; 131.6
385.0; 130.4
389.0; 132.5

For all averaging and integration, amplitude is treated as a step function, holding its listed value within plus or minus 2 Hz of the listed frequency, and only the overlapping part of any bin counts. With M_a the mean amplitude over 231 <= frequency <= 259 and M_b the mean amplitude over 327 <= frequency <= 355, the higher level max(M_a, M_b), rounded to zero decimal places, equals 132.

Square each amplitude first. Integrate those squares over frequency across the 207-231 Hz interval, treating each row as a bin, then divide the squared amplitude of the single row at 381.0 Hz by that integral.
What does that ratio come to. 0.06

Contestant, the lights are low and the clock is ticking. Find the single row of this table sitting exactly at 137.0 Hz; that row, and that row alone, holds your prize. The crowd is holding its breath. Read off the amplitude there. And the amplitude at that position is 116.5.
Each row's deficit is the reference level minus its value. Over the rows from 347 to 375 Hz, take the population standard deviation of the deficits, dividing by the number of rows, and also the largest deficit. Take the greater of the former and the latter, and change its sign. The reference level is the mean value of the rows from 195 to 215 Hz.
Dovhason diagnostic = -2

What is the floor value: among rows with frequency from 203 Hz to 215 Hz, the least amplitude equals 113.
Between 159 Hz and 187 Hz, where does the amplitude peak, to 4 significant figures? 181.0 Hz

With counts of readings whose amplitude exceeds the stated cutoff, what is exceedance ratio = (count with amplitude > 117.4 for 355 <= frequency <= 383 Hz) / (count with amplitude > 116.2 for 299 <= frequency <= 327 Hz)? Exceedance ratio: 1.0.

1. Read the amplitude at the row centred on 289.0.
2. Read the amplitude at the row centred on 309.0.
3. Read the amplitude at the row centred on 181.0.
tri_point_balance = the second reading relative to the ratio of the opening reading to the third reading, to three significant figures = 122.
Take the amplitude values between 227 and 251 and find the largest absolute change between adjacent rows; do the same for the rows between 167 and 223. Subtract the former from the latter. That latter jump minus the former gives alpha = 1.2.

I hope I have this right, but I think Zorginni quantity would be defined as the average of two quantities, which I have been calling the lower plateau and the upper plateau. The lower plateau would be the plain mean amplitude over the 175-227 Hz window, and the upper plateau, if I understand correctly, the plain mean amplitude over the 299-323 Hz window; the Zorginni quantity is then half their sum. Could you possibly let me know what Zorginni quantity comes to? 118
